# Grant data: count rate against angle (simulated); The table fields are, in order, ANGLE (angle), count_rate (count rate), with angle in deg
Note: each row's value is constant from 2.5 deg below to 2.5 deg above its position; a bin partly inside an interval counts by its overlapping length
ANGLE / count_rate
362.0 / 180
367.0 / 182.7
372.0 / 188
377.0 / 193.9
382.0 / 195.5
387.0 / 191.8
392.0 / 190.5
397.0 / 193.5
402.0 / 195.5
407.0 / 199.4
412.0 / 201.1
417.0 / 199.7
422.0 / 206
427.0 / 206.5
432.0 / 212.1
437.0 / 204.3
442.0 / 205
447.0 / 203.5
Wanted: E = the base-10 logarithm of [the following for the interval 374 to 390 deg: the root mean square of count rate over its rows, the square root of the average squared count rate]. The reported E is 2.29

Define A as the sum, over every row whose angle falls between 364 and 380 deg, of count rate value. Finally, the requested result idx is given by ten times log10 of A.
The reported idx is 27.5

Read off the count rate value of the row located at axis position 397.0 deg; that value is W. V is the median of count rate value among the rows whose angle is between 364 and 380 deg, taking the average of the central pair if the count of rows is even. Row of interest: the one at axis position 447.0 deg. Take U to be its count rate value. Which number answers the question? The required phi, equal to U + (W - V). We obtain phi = 209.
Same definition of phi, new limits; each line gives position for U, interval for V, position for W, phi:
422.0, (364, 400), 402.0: 210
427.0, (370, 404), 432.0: 225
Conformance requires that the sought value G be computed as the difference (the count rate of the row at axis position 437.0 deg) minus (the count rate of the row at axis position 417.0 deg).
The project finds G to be 4.6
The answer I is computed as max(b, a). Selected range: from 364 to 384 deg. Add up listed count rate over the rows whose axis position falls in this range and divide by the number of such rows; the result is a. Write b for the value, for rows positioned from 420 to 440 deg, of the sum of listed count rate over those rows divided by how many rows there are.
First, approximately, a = 190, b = 207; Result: 207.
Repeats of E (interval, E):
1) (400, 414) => 2.30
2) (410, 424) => 2.31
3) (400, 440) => 2.31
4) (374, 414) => 2.29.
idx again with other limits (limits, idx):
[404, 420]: 27.8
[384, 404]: 28.9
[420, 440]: 29.2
